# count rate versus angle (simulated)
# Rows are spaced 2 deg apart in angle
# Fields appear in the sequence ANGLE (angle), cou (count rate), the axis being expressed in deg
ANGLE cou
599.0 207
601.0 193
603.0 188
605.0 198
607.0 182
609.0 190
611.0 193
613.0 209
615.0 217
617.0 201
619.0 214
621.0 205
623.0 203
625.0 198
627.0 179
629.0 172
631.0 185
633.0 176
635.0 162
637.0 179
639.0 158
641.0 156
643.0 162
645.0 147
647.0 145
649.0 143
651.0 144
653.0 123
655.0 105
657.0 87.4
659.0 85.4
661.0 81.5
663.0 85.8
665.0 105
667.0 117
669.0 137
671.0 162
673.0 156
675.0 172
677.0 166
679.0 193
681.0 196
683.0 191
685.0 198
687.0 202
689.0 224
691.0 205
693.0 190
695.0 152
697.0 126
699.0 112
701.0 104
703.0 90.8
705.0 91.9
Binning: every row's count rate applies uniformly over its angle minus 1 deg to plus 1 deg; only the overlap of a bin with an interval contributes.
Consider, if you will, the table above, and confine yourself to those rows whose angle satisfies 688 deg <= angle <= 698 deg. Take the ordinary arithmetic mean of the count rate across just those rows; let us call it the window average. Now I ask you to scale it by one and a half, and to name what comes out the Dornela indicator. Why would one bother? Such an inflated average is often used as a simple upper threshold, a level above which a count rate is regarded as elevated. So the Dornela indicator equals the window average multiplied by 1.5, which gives 269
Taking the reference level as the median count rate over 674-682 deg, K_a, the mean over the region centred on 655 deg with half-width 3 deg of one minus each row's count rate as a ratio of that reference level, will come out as 0.4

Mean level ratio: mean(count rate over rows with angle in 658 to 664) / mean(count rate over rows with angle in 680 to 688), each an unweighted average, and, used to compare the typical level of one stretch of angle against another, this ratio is 0.43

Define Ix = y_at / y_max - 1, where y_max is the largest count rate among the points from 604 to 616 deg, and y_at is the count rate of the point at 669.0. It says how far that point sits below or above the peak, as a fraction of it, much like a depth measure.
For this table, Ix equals -0.37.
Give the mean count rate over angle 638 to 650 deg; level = 152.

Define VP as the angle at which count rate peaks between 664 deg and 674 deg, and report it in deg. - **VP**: 671.0 deg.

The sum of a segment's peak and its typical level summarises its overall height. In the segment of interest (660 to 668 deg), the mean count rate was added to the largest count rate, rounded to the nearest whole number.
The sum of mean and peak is 214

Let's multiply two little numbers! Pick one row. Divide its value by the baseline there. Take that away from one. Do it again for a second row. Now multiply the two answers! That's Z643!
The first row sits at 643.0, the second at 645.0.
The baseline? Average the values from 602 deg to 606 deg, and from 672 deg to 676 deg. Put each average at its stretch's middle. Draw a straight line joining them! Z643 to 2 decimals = 0.01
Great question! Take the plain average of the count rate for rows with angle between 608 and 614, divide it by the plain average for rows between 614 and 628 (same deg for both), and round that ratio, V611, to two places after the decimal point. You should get 0.97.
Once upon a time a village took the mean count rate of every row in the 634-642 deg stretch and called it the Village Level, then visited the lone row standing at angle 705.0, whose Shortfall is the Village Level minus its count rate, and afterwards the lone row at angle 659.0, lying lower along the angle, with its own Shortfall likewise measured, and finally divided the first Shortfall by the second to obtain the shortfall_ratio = 0.9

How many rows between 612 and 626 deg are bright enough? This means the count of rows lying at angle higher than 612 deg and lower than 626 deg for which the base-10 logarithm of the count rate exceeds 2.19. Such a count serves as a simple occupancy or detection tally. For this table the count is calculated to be 7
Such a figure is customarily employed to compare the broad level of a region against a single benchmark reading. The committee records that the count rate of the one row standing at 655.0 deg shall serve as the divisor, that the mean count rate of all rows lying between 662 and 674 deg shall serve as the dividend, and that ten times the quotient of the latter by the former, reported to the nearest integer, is 12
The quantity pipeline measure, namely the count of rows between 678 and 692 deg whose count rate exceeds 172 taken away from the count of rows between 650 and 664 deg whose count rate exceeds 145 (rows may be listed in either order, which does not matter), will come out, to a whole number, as -7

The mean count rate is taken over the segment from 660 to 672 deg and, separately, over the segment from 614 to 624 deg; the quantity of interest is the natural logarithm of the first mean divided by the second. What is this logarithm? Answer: -0.60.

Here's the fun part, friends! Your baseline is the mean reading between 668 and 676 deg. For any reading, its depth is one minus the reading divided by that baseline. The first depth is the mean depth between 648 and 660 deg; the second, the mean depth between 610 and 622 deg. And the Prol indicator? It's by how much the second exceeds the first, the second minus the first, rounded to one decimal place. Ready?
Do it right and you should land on -0.6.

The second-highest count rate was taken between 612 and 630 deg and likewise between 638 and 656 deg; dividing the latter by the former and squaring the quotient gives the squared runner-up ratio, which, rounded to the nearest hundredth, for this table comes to 0.55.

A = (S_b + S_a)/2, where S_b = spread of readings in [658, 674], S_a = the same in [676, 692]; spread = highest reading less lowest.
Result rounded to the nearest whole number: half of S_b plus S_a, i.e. 69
